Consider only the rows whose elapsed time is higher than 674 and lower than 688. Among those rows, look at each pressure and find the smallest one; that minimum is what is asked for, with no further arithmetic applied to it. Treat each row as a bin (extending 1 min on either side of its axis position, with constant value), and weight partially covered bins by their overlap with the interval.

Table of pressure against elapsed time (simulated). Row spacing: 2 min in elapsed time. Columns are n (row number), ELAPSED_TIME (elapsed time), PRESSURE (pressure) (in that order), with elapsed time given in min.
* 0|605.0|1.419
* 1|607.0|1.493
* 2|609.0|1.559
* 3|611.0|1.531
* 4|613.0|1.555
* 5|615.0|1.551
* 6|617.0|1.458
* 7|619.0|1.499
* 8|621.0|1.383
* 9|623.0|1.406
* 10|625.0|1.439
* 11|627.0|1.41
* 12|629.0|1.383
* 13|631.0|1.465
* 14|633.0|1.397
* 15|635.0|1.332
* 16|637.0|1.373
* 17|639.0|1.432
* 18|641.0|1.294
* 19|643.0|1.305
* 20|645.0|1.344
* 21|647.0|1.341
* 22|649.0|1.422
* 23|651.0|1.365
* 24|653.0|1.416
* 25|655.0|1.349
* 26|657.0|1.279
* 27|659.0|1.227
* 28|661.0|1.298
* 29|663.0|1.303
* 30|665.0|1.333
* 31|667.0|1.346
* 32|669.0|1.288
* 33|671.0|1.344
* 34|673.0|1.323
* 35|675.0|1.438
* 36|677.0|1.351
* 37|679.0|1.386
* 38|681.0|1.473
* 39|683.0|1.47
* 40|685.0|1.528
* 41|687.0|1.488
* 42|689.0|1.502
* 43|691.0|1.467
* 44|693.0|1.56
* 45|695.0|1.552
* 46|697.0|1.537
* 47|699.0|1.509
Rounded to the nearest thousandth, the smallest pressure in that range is 1.351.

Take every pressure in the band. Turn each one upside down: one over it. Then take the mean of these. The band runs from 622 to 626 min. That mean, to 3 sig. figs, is 0.703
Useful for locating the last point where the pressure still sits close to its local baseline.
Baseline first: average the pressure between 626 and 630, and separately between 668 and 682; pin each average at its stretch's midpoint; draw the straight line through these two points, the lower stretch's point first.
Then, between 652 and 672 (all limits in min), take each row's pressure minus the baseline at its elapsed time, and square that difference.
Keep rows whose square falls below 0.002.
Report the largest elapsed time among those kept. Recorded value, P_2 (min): 671.0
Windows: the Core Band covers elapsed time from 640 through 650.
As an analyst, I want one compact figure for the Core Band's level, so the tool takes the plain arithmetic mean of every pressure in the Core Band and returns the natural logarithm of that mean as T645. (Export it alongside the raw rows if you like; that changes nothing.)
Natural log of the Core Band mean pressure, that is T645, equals 0.29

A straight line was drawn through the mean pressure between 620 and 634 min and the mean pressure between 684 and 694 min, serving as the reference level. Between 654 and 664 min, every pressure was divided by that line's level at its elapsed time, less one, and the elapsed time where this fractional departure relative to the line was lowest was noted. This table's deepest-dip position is 659.0 min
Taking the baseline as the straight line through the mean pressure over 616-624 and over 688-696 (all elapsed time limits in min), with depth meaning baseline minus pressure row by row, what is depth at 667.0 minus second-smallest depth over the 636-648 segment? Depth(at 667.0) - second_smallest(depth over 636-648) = 0.062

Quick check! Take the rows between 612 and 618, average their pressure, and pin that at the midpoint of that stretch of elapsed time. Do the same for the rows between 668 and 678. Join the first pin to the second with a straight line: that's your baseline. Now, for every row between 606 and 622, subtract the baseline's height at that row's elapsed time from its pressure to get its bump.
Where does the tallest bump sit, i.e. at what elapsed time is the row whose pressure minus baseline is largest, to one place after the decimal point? 615.0 min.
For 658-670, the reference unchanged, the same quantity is 667.0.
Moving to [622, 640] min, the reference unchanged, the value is 631.0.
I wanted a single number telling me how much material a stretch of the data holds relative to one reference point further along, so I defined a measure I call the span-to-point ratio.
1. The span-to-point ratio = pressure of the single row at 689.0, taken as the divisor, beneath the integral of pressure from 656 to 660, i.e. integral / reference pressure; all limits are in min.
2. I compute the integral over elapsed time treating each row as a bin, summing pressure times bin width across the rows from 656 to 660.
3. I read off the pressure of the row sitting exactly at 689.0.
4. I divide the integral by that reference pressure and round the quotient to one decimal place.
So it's 3.3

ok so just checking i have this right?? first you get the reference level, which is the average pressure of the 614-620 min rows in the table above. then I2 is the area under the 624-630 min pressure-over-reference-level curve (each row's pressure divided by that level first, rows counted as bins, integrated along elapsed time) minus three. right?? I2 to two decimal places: 2.63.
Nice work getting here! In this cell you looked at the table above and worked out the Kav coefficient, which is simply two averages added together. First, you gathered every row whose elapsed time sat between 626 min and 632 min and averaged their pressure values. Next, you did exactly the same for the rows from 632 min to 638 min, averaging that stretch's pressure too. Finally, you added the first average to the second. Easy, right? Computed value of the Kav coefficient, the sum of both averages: 2.79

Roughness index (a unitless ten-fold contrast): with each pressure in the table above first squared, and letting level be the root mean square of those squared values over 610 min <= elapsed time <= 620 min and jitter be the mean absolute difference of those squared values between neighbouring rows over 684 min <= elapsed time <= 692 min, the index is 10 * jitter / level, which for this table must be 0.38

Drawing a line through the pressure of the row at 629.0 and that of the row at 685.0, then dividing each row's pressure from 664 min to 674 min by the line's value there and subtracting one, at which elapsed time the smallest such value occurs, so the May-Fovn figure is 669.0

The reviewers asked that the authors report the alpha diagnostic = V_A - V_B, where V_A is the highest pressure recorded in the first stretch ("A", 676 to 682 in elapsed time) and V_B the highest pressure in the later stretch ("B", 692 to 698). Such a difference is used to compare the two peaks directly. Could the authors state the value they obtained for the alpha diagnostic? -0.087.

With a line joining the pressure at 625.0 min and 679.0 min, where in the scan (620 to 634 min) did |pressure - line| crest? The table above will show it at 621.0 min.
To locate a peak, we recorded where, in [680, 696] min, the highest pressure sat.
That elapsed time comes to 693.0 min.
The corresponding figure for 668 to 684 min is 681.0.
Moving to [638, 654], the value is 639.0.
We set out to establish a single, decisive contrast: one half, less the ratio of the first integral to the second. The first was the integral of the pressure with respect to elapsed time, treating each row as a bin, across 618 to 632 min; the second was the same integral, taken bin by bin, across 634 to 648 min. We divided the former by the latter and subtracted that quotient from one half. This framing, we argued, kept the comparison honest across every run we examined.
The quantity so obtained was -0.56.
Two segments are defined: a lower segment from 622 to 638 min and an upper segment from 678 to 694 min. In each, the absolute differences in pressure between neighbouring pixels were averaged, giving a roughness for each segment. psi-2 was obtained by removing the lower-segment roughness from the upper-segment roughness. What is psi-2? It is -0.002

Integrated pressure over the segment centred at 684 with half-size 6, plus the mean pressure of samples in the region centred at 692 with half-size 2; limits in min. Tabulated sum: 19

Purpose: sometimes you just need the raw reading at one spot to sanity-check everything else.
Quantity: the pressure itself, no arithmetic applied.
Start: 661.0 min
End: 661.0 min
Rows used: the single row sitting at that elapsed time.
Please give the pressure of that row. 1.298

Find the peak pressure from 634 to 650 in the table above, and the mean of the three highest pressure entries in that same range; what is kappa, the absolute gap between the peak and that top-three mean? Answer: 0.0230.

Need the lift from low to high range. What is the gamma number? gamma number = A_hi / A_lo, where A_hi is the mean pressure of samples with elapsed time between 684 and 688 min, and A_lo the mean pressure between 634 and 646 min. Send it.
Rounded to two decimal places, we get 1.12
